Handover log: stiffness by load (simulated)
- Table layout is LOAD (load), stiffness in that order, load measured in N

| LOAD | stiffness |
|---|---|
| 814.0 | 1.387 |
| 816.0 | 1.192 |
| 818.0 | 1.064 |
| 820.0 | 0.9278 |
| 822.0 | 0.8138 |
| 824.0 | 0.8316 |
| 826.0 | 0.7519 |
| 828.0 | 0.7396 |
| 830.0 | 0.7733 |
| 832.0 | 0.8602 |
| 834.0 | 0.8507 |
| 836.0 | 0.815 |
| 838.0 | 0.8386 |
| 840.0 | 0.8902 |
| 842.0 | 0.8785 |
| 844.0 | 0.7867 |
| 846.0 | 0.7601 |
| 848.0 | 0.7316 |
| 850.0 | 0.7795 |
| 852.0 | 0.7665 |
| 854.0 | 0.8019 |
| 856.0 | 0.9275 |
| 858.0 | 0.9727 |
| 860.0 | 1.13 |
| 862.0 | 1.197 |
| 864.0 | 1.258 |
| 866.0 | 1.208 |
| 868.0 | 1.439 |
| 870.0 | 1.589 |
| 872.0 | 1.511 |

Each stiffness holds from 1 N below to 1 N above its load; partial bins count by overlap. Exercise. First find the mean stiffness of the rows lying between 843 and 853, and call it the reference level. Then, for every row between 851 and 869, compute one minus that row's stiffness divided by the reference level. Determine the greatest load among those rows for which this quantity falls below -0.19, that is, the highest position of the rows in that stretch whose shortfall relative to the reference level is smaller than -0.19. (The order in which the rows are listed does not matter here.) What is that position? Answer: 868.0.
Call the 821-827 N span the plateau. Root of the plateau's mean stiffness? 0.894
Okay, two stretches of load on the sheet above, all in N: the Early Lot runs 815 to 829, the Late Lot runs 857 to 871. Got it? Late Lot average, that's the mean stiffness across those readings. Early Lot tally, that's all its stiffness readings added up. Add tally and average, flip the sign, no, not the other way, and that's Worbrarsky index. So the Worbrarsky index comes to -7.6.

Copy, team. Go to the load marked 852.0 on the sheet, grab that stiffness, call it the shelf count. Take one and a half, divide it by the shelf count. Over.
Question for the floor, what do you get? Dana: 1.96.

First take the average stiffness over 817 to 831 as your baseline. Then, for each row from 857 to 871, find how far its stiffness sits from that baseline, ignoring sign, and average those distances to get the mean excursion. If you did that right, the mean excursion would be 0.41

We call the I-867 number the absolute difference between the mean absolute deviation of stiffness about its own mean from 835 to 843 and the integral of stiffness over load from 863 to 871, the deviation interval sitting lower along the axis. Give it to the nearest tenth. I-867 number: 11.0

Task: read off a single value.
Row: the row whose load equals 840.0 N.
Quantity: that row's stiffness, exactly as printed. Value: 0.8902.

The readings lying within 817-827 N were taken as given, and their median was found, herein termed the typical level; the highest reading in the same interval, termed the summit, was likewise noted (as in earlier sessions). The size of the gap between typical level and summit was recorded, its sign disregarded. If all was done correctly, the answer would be 0.232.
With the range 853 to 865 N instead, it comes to 0.207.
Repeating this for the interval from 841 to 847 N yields 0.092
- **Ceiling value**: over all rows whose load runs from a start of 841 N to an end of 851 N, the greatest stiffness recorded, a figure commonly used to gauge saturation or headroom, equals 0.8785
